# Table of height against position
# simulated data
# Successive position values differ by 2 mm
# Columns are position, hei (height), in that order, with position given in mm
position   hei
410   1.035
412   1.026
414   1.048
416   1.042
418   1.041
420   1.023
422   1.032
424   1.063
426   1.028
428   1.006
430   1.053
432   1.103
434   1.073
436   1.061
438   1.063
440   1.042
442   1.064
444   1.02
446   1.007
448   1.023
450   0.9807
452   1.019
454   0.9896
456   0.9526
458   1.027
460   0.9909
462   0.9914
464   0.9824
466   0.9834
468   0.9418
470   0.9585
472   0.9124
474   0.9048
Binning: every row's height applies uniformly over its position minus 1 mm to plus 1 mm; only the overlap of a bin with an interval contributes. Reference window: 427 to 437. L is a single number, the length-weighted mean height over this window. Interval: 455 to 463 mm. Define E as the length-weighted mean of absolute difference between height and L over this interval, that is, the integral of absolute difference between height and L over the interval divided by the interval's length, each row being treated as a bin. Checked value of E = 0.069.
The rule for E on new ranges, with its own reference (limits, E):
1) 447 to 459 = 0.061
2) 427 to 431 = 0.030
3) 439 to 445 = 0.020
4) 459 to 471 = 0.084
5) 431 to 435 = 0.029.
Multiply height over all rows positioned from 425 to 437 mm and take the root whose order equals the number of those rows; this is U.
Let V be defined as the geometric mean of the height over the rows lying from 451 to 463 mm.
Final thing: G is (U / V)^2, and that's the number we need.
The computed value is 1.12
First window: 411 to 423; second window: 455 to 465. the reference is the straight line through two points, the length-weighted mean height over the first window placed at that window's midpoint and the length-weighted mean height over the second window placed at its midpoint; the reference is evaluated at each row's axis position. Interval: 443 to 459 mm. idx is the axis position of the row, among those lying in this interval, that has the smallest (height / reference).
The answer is 456 mm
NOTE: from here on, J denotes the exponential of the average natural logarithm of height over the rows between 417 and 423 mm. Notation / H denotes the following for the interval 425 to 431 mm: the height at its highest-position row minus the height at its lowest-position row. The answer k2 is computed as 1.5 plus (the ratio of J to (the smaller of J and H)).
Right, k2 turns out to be 43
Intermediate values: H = 0.025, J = 1.03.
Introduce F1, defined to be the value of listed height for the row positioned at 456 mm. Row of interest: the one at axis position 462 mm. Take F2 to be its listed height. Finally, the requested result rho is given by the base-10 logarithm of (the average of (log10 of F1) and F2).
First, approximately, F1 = 0.9526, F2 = 0.9914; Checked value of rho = -0.314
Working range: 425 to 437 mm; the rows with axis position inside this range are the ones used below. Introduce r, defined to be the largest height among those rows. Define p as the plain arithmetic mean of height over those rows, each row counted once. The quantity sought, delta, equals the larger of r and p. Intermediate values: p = 1.05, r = 1.103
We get 1.10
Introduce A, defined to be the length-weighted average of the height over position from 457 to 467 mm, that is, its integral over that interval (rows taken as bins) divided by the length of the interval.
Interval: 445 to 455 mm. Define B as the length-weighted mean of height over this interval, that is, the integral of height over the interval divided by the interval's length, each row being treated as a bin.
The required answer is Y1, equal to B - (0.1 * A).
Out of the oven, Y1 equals 0.904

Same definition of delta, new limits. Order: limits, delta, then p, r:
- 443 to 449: 1.02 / 1.02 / 1.023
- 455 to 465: 1.03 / 0.99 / 1.027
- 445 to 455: 1.02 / 1.00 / 1.023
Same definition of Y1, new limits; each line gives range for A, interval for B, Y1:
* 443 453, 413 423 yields 0.936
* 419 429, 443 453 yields 0.907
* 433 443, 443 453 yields 0.904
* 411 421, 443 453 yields 0.906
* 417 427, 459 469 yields 0.874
